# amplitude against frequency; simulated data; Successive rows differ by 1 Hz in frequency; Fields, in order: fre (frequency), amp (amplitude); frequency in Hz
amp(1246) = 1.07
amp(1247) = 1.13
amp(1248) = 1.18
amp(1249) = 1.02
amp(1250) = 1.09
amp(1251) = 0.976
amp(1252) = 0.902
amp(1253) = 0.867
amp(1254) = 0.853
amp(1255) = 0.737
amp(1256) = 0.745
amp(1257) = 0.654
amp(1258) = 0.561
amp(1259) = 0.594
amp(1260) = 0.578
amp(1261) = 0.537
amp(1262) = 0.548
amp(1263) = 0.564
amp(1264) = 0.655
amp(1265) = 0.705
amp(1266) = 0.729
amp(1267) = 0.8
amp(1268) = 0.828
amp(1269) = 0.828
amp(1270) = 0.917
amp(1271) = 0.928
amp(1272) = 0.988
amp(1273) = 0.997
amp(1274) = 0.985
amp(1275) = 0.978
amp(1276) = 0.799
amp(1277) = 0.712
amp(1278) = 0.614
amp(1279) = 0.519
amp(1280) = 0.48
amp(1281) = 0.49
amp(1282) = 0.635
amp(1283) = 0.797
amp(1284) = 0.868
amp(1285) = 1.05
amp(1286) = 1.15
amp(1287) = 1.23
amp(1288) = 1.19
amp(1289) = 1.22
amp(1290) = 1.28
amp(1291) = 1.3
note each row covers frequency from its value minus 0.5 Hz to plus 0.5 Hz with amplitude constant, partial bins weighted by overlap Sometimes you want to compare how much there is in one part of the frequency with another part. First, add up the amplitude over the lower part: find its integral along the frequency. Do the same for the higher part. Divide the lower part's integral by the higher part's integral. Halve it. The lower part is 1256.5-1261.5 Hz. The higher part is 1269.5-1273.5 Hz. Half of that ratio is 0.38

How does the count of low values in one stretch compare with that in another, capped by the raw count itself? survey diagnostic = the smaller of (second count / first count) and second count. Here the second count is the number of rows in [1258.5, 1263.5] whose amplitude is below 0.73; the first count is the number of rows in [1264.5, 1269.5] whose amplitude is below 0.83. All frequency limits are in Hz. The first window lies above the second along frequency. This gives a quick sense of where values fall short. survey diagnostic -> 1.0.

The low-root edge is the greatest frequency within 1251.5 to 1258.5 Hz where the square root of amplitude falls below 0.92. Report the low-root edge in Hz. 1258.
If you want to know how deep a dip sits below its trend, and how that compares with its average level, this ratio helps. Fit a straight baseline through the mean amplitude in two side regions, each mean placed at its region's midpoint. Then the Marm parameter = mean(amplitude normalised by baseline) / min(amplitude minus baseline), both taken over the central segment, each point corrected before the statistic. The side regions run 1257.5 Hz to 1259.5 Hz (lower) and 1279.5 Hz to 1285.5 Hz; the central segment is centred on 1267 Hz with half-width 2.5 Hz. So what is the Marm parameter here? 14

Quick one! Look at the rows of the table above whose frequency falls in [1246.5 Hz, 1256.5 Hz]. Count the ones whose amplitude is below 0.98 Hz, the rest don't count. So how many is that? 6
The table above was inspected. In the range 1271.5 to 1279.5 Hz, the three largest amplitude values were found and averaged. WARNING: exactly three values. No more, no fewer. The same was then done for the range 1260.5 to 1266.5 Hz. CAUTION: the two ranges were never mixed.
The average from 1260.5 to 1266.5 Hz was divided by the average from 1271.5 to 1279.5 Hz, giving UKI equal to 0.70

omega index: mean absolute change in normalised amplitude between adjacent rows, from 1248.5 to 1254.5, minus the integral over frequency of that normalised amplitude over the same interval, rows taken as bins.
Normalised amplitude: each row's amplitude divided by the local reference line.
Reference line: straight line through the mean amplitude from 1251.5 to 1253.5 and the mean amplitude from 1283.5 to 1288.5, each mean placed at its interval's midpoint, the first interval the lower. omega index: -6.4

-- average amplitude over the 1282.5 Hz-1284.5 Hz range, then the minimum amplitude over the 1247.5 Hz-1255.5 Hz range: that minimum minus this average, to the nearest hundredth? -0.10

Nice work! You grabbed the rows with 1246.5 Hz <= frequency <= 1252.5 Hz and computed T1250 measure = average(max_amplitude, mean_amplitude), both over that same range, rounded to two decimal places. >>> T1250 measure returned 1.11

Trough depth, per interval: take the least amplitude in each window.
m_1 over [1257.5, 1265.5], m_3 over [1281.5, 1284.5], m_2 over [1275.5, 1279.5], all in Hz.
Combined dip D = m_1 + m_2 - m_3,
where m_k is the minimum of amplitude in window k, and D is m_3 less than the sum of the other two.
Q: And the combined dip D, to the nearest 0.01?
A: 0.42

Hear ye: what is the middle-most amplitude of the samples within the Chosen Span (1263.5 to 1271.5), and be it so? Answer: 0.81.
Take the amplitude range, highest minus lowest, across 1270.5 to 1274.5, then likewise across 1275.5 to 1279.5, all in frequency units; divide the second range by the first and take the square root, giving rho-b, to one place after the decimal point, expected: 2.0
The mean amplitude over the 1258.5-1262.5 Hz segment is 0.56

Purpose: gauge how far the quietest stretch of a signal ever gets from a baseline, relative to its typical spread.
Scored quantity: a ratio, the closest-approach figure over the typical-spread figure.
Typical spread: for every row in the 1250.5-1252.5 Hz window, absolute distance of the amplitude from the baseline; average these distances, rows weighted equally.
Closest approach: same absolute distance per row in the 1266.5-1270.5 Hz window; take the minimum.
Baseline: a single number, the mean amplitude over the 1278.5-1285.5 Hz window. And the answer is 0.44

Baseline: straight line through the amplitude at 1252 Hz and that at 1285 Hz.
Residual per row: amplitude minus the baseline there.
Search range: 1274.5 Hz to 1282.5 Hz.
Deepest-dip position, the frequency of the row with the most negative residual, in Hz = 1280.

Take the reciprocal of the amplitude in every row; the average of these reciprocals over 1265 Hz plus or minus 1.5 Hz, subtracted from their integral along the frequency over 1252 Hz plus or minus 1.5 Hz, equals 1.8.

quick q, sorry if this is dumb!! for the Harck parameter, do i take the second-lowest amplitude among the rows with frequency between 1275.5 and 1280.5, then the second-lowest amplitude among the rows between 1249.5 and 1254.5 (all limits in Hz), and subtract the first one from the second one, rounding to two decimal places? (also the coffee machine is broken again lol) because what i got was 0.35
